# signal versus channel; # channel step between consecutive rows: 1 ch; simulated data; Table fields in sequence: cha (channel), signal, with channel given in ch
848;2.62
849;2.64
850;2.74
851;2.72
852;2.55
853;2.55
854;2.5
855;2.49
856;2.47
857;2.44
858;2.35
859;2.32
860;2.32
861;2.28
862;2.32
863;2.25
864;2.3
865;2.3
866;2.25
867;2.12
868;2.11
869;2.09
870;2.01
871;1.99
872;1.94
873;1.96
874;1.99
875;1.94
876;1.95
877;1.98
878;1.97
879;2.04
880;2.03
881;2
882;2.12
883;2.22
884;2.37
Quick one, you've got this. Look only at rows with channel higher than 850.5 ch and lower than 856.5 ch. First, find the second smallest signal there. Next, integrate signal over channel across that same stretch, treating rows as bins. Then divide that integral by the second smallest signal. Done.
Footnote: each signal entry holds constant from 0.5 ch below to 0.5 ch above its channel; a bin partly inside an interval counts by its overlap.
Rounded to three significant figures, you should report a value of 6.14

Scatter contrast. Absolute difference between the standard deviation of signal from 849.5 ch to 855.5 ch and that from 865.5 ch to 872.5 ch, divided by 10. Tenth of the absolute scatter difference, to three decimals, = 0.001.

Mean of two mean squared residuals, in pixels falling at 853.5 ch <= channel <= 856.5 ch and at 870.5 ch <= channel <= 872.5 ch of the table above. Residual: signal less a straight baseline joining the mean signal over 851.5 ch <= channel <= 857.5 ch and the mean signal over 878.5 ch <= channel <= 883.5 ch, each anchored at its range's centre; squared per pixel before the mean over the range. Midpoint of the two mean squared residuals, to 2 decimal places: 0.04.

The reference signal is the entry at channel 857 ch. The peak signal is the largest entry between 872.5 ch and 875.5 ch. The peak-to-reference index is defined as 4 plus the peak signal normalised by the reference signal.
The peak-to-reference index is 4.82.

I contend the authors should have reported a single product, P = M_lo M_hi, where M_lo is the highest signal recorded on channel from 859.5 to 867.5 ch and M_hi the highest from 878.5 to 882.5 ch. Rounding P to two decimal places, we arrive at 4.92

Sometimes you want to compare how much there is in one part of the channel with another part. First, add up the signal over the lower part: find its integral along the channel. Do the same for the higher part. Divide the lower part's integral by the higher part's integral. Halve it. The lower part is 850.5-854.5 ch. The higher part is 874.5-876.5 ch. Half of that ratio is 1.33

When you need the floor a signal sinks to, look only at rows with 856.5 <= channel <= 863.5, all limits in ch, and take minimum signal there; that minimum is 2.25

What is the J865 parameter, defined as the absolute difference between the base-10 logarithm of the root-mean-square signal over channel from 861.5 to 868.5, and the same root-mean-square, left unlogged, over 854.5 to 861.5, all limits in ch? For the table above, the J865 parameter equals 2.03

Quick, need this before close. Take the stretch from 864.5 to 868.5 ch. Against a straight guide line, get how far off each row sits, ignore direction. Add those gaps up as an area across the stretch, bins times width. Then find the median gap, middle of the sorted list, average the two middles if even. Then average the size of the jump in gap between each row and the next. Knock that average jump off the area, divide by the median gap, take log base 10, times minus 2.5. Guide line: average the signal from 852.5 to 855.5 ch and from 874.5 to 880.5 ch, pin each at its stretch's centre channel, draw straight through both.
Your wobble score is -1.20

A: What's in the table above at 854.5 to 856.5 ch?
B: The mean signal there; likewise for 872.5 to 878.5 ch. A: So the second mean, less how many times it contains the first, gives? 1.17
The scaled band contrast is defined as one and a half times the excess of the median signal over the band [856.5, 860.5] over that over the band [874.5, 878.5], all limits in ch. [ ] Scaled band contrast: 0.56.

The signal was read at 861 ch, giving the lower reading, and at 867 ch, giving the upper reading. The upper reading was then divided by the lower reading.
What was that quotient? 0.93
